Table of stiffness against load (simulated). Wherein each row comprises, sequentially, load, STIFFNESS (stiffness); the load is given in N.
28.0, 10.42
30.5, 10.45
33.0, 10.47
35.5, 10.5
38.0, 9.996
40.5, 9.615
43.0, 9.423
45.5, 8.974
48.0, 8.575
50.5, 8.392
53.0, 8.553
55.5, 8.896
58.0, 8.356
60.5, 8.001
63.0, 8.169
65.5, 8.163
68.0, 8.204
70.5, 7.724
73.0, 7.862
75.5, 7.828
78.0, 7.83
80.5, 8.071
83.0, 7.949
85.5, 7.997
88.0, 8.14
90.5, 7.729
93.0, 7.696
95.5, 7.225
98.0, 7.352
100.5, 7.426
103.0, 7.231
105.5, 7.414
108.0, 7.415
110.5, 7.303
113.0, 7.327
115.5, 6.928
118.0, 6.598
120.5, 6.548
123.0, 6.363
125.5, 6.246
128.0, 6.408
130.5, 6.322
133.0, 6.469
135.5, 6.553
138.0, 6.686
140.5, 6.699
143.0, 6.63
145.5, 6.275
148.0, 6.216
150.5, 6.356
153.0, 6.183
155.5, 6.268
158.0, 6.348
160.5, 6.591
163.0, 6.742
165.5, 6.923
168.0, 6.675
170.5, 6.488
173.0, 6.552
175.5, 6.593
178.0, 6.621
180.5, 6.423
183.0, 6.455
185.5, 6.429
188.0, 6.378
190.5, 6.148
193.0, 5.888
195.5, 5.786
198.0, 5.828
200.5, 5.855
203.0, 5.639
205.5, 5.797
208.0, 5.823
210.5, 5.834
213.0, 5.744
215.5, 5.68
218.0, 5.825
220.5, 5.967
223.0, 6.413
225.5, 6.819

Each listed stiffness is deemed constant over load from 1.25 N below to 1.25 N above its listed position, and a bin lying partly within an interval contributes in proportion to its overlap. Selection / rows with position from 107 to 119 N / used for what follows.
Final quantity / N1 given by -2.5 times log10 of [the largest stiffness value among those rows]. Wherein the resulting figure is -2.18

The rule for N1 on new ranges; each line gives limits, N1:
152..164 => -2.07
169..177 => -2.05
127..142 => -2.07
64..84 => -2.29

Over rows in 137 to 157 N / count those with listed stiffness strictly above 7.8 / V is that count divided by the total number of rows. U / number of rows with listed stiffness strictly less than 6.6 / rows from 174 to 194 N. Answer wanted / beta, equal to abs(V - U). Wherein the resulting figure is 7.0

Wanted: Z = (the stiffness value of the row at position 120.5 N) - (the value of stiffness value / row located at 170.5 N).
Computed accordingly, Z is 0.1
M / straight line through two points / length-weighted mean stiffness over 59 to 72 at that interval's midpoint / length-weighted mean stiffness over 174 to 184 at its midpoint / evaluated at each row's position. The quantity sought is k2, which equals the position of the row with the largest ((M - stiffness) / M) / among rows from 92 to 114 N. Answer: 95.5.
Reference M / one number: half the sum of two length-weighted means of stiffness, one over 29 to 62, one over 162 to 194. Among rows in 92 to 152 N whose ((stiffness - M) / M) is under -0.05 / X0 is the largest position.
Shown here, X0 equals 150.5 N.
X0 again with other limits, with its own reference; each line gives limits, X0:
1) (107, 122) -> 120.5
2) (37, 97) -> 95.5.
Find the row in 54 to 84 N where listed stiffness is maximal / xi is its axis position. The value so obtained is 55.5 N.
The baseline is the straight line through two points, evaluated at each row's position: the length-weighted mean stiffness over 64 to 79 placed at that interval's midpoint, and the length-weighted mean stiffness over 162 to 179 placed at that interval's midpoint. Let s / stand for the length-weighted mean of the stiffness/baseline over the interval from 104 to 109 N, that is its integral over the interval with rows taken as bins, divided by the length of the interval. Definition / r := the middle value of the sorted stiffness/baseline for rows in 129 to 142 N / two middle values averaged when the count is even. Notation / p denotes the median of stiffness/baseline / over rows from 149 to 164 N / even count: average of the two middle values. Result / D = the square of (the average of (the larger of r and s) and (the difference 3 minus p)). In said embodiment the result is 2.35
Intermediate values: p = 0.93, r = 0.92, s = 0.99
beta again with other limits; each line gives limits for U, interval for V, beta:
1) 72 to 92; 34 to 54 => 1.0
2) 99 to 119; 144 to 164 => 1.0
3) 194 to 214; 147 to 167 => 8.0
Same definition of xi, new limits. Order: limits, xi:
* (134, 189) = 165.5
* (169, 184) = 178.0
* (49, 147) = 55.5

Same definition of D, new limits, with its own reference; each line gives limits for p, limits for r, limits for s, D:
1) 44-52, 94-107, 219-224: 2.23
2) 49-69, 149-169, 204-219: 2.14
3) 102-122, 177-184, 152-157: 2.28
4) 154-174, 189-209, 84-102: 2.27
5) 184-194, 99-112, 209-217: 2.26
